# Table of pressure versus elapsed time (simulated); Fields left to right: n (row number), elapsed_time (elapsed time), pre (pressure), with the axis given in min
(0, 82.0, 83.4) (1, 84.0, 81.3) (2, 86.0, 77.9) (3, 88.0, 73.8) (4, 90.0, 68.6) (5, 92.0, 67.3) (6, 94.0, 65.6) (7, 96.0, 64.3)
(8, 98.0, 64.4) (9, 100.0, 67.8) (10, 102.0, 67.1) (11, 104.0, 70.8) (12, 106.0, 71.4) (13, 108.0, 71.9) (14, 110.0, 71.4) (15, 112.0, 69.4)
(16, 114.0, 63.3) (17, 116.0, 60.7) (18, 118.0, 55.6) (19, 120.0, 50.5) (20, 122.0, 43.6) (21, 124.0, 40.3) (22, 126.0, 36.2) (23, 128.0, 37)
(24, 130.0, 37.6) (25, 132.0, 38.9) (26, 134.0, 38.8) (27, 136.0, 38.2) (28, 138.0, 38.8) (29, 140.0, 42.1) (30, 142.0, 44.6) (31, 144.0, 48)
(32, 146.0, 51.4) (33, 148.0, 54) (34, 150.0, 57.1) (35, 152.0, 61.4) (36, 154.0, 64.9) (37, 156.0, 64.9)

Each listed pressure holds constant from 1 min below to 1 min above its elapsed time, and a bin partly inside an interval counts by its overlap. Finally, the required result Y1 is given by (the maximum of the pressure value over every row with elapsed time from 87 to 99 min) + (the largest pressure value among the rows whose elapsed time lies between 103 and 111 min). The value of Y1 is 146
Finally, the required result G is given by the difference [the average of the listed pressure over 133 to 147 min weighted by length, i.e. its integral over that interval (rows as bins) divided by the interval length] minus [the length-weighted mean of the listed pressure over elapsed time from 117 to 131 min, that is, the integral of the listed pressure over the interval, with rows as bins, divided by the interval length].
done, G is 0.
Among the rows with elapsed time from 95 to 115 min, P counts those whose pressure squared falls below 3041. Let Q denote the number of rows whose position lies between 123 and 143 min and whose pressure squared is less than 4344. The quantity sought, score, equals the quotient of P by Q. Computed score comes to 0.0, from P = 0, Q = 10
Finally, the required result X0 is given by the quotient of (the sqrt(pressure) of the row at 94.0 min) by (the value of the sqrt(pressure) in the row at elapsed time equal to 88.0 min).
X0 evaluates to 0.94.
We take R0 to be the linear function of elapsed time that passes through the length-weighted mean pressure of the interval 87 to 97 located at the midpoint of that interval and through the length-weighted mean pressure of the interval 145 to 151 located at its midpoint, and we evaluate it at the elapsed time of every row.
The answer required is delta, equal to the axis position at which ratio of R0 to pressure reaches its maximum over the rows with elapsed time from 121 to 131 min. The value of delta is 126.0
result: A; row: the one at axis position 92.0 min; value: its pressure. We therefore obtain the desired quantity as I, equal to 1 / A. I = 0.0149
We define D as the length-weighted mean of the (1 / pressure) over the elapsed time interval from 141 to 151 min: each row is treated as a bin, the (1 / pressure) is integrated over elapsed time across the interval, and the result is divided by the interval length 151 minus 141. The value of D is 0.020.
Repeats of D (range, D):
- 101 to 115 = 0.014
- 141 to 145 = 0.022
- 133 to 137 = 0.026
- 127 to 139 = 0.026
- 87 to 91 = 0.014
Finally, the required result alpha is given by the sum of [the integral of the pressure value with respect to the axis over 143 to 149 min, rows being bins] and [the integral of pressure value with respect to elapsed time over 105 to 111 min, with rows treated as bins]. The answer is 736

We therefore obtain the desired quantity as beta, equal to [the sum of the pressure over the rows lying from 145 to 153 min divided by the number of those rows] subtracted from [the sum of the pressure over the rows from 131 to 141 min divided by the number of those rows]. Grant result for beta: -17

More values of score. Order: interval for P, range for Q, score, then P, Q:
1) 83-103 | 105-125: 0.0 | 0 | 6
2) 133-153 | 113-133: 0.8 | 8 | 10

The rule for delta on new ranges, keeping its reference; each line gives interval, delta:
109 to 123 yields 122.0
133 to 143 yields 136.0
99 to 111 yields 102.0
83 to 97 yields 96.0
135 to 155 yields 136.0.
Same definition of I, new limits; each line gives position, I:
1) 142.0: 0.0224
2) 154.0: 0.0154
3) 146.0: 0.0195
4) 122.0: 0.0229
